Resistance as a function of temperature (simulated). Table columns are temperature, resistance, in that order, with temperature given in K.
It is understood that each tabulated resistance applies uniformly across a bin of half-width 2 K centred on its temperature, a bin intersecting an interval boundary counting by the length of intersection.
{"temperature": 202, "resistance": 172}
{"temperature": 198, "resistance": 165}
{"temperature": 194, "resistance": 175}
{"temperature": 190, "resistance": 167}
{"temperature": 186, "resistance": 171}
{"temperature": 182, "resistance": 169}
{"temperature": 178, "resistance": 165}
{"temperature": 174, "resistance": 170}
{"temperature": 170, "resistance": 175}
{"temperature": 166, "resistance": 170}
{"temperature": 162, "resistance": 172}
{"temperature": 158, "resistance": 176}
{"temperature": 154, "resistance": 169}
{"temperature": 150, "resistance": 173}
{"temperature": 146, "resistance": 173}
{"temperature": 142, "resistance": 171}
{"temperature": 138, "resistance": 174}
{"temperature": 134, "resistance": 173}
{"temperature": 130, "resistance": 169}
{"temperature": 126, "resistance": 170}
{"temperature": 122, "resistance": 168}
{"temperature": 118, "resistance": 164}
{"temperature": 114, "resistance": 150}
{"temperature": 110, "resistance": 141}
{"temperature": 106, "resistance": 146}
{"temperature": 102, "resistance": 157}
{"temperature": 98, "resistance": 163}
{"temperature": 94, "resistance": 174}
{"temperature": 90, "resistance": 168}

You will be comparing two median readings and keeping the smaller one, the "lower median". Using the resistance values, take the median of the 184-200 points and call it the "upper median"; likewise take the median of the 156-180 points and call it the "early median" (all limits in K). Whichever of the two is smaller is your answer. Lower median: 169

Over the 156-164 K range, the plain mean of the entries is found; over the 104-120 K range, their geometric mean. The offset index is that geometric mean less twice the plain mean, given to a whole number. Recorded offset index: -198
